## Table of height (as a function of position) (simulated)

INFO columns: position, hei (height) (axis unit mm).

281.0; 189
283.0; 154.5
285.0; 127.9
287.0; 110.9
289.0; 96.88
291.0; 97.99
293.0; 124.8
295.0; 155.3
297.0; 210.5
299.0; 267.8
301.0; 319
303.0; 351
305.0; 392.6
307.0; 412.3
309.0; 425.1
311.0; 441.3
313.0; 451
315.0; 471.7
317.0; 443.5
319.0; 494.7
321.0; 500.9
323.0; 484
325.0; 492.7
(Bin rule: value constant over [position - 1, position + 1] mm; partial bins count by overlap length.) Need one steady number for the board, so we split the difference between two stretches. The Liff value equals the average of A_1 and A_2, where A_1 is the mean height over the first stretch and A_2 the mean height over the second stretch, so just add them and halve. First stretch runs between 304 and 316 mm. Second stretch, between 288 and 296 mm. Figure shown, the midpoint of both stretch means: 276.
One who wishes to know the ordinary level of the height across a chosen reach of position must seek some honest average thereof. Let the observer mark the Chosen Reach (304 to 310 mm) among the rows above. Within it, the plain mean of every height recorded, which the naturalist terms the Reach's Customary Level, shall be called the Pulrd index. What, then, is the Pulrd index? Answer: 410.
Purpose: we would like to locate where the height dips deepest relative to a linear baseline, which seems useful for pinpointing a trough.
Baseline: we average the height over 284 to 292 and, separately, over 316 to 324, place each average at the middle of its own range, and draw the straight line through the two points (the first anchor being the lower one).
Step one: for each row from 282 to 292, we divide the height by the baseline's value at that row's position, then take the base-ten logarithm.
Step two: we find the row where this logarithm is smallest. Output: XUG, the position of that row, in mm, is 291.0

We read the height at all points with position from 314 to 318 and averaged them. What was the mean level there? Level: 458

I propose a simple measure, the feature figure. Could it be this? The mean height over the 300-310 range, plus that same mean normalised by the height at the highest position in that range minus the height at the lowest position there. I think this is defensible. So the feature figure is 384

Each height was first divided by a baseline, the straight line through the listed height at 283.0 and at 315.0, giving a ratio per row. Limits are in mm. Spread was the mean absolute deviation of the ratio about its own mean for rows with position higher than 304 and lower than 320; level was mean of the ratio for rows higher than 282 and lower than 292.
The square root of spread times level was 0.152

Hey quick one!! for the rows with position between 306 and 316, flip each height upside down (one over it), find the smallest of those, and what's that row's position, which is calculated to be 315.0 mm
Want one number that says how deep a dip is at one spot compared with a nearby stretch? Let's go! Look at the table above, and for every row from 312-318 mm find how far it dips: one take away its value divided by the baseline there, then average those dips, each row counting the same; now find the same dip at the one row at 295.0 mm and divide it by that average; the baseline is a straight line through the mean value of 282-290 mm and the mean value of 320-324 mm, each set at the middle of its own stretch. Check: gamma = -3.3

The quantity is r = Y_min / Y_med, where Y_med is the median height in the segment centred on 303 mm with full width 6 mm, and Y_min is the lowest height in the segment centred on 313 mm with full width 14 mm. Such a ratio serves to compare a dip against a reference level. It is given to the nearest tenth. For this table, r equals 1.2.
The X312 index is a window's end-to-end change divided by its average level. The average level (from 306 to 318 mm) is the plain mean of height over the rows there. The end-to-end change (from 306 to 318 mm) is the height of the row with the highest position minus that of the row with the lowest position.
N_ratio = 0.1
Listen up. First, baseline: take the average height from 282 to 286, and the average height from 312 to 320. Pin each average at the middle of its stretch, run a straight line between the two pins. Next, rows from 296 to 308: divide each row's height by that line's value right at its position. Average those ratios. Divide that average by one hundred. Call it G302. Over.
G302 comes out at 0.0099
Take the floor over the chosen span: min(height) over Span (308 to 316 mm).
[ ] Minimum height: 425.1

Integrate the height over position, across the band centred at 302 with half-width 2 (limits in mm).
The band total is 1340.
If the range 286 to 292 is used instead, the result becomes 612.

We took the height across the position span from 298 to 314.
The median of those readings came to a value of 402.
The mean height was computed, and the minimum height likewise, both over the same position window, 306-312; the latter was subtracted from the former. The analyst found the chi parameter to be 14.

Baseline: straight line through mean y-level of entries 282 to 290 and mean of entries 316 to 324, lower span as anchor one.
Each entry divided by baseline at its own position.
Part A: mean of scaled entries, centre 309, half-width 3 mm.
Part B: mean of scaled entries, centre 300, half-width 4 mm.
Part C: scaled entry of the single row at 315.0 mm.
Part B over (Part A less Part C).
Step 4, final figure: 16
